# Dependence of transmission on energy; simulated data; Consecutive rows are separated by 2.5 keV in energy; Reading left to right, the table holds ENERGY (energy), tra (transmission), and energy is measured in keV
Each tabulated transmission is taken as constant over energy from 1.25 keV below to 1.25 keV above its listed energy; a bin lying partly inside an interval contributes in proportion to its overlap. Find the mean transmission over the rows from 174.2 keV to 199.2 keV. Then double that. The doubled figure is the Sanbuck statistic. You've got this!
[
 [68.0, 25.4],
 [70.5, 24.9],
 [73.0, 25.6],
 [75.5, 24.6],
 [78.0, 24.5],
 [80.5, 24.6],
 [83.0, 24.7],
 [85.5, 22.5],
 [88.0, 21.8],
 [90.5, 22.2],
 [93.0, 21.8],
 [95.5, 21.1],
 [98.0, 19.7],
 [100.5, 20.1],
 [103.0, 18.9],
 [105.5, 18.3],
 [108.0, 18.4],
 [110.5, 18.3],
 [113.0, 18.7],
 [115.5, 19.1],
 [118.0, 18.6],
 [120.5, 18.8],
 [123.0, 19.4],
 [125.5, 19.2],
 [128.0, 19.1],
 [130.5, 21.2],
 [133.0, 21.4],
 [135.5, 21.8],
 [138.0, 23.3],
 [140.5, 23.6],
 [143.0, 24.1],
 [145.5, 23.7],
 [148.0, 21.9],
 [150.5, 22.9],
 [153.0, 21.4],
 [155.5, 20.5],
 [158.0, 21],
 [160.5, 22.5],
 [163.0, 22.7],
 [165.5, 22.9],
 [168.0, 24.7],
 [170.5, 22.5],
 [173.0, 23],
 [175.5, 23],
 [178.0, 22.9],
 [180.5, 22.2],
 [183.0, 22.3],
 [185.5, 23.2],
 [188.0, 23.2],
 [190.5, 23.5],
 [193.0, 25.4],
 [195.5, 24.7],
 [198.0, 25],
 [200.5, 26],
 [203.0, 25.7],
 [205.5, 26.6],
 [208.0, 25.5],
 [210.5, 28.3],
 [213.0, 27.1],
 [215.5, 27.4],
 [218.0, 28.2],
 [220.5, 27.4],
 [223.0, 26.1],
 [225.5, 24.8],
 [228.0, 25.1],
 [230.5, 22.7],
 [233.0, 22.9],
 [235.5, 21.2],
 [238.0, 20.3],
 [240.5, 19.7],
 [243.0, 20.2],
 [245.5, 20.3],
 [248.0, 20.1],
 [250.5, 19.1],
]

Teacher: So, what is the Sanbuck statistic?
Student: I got 47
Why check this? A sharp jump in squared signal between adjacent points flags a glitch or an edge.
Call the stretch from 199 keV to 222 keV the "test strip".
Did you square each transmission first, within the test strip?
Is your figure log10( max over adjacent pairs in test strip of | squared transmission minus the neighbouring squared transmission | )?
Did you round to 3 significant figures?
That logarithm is 2.18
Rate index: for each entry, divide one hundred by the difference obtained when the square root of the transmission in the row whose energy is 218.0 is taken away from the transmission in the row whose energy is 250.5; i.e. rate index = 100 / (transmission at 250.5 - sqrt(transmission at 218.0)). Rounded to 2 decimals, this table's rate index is 7.25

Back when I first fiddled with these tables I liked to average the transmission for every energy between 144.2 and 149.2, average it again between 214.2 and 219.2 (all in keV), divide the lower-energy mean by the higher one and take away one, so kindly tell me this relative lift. -0.18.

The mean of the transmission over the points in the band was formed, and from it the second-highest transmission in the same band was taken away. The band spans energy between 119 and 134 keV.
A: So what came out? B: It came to -1.4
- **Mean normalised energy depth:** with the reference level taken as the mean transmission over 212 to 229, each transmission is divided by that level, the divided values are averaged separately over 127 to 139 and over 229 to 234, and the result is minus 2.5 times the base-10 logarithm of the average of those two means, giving 0.20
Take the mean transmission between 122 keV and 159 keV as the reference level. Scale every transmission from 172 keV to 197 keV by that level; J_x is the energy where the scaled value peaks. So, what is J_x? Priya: 193.0 keV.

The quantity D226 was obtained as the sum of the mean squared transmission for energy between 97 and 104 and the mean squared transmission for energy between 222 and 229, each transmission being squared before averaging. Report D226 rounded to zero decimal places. 1025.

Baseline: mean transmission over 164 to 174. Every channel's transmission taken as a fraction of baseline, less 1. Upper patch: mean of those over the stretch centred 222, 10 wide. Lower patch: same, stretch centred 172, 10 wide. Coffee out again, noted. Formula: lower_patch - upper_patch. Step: -0.14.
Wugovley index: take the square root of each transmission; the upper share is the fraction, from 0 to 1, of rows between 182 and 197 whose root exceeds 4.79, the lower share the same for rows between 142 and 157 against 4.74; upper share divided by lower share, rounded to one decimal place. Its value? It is 1.7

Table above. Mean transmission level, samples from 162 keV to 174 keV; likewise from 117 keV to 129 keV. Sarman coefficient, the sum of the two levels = 42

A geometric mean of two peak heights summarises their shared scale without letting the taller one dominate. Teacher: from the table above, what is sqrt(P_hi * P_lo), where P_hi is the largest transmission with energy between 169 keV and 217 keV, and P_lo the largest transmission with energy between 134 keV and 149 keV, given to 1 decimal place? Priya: 26.1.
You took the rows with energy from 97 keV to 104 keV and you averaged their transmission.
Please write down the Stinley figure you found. 20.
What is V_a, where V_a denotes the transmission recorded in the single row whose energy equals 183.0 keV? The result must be 22.3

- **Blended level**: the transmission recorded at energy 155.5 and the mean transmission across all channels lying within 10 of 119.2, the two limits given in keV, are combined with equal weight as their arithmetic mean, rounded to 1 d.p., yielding 19.7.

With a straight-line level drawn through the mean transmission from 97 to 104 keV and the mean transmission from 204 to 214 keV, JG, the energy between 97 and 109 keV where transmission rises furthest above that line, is 100.5 keV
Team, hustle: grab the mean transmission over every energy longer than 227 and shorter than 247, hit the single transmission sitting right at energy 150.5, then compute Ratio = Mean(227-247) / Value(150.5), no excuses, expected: 0.94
